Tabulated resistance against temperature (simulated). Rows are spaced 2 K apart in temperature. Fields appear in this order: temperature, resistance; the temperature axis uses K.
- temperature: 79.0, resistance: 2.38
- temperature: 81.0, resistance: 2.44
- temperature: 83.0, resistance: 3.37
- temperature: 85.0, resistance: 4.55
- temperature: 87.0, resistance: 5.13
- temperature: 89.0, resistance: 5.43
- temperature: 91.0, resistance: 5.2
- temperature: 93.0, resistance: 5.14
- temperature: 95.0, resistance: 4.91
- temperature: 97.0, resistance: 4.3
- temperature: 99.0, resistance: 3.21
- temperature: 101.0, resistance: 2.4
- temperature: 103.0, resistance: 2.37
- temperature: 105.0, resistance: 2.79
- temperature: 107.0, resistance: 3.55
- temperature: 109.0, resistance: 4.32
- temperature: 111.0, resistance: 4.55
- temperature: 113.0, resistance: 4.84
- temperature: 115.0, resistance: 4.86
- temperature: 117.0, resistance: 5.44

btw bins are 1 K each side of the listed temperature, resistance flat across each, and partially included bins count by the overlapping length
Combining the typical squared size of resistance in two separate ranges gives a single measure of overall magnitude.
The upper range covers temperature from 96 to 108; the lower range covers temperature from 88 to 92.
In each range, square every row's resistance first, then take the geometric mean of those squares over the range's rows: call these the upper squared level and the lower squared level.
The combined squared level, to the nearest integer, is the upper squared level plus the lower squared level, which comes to 37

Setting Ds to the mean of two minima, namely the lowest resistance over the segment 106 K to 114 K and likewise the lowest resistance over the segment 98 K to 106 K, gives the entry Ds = 2.96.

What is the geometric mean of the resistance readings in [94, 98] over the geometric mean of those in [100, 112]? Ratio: 1.4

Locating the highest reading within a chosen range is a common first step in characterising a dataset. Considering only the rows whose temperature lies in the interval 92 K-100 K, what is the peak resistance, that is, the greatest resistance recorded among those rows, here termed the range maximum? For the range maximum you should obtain 5.14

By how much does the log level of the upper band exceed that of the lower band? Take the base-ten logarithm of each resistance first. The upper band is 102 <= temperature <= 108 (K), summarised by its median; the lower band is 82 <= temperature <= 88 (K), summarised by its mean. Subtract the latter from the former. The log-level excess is -0.19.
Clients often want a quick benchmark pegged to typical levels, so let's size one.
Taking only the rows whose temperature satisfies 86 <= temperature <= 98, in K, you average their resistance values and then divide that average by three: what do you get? 1.7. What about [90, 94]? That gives 1.7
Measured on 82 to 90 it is 1.5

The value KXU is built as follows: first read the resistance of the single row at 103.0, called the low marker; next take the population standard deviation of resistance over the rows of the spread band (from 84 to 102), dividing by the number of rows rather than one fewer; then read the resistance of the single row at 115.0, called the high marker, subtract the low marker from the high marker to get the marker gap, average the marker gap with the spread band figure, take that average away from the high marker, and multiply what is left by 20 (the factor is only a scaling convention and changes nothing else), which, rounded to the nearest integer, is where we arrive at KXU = 63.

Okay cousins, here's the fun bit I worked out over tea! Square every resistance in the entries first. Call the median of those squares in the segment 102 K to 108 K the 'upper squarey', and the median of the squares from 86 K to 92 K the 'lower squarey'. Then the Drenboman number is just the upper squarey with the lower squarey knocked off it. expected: -19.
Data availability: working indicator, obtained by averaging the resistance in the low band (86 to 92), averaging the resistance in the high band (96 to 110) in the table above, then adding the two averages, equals 8.53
